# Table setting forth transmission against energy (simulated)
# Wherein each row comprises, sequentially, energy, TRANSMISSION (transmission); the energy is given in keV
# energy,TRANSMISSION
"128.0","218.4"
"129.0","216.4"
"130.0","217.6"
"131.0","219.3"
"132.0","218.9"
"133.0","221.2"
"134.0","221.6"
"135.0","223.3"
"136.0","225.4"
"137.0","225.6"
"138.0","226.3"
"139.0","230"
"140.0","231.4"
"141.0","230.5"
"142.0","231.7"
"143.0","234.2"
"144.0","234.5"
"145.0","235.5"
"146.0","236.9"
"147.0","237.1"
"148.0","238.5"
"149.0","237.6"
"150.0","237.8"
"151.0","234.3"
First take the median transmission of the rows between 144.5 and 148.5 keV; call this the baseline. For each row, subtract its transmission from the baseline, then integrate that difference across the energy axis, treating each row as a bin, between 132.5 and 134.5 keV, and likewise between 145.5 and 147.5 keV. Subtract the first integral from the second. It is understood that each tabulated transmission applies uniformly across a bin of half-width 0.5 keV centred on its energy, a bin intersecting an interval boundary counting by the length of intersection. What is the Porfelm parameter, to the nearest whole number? -31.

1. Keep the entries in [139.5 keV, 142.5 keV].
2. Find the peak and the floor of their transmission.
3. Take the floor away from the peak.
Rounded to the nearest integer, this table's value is 1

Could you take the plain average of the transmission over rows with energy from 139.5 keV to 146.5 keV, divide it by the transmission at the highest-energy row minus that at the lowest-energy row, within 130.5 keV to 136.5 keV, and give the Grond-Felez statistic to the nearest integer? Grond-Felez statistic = 38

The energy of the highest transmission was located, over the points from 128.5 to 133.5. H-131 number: 133.0 keV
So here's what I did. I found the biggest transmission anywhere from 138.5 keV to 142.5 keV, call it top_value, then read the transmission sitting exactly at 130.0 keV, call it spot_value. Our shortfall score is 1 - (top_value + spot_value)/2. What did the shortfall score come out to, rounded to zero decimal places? -224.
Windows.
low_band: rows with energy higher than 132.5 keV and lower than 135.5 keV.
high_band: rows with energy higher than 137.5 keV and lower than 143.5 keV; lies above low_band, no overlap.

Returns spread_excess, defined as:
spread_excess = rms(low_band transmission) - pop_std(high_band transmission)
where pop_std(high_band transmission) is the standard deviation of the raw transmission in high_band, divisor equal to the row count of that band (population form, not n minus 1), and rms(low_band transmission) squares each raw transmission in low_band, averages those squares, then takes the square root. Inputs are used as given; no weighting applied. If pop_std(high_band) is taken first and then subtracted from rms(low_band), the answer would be 220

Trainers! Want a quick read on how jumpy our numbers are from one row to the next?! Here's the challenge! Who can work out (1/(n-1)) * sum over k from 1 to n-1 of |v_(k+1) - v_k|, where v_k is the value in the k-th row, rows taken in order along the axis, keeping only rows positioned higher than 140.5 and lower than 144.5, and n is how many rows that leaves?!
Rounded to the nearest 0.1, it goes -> 1.3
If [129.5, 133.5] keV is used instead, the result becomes 1.5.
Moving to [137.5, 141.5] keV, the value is 2.0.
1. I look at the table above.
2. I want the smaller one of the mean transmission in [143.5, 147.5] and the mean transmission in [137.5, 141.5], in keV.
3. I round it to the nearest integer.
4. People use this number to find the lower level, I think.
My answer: 230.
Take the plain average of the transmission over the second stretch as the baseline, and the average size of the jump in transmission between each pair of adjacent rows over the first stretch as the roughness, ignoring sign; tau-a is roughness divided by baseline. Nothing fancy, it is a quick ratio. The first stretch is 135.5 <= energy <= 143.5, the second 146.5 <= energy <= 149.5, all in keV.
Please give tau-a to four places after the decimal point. 0.0064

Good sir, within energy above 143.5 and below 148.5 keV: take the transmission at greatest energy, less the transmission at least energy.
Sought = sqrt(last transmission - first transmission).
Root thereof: 2.0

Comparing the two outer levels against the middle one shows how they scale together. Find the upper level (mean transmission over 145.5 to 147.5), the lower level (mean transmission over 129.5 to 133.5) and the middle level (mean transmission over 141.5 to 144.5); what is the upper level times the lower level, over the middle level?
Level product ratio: 223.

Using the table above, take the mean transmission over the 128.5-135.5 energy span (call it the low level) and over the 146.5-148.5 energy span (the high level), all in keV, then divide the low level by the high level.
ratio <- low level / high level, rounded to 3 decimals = 0.924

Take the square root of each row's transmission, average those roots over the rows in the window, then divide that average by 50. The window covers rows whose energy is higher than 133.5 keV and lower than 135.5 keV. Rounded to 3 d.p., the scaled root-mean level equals 0.298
